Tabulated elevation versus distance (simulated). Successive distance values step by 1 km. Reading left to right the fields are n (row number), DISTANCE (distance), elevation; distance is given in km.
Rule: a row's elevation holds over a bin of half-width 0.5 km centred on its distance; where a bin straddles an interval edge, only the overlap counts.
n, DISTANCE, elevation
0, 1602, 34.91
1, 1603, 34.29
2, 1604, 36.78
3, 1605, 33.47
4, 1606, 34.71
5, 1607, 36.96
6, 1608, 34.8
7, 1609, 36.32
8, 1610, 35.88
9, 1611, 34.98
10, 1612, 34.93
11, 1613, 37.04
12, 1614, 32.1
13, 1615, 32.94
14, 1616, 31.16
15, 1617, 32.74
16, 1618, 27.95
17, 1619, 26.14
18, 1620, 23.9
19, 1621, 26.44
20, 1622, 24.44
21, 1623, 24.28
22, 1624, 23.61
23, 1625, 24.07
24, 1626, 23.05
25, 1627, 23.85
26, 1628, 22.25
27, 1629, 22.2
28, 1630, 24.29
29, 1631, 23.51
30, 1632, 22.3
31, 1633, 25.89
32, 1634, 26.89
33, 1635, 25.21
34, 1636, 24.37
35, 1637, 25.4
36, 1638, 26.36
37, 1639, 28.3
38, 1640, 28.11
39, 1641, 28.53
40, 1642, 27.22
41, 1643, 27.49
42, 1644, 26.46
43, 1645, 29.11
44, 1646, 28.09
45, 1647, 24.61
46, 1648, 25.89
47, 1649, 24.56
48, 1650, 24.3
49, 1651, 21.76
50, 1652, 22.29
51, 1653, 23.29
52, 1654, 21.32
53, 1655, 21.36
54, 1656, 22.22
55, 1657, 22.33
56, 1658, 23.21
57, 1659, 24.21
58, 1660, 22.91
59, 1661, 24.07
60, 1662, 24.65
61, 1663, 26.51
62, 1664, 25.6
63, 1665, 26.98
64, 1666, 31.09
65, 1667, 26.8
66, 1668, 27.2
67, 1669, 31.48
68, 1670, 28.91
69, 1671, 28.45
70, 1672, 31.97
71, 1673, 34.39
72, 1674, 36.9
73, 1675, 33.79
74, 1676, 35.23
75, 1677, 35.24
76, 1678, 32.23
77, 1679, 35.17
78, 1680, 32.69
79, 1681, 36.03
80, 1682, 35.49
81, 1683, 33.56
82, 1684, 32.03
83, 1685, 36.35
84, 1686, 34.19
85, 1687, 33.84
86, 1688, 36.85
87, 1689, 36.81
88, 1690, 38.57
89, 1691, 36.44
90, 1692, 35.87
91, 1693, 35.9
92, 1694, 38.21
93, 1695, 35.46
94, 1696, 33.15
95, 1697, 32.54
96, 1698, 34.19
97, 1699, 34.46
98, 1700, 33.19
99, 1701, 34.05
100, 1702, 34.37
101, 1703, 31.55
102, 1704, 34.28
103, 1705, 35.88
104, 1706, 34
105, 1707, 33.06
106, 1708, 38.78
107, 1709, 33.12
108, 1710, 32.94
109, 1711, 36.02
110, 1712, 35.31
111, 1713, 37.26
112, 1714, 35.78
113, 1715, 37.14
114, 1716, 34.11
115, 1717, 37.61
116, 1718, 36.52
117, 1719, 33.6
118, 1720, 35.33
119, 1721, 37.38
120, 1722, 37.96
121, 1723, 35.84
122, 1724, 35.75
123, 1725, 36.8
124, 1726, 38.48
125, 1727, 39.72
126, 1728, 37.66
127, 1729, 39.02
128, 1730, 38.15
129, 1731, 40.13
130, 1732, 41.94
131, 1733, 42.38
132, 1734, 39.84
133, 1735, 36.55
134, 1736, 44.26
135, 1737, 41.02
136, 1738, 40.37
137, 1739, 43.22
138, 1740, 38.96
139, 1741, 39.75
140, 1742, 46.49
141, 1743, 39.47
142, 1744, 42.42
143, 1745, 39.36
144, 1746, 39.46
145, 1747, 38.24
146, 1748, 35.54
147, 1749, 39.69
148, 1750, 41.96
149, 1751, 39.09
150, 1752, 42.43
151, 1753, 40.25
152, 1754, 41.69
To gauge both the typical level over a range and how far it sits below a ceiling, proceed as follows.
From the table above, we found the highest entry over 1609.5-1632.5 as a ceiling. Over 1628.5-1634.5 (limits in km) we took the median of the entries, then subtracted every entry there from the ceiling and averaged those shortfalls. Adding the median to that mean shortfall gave 36.8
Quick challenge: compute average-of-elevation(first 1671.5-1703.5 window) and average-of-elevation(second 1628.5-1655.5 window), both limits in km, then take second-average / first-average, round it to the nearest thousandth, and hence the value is 0.725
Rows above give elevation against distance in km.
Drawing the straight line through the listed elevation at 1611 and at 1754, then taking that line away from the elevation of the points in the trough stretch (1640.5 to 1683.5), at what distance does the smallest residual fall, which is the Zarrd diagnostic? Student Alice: 1655 km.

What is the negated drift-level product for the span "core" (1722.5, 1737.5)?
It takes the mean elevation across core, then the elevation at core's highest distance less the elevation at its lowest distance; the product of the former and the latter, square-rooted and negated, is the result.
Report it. -14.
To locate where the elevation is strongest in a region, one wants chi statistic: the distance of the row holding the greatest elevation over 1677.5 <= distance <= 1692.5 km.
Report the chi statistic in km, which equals 1690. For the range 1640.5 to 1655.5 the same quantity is 1645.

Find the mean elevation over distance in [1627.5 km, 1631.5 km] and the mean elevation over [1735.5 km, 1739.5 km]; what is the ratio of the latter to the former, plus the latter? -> 44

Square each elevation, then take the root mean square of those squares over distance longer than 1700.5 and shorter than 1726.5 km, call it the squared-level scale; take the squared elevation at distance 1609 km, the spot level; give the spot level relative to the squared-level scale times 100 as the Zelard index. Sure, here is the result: 104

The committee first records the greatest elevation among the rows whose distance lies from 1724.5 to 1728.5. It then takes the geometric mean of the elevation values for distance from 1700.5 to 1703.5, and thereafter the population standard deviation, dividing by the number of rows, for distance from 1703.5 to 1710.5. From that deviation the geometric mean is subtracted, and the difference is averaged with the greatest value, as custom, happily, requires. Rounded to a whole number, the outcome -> 4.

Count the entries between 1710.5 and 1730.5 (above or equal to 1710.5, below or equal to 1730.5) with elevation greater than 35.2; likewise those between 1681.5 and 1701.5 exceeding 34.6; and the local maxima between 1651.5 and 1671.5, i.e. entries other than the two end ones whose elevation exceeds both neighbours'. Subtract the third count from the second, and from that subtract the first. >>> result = -13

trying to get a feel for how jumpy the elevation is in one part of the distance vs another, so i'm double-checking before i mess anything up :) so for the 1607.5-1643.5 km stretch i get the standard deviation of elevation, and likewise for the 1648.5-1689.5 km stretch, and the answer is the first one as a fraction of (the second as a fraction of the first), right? 3.8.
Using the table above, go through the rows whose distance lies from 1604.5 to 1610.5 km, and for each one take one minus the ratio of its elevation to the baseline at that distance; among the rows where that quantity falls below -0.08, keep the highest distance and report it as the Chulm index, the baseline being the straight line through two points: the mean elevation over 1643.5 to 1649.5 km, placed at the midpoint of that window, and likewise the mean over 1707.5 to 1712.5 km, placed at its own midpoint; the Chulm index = 1610 km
